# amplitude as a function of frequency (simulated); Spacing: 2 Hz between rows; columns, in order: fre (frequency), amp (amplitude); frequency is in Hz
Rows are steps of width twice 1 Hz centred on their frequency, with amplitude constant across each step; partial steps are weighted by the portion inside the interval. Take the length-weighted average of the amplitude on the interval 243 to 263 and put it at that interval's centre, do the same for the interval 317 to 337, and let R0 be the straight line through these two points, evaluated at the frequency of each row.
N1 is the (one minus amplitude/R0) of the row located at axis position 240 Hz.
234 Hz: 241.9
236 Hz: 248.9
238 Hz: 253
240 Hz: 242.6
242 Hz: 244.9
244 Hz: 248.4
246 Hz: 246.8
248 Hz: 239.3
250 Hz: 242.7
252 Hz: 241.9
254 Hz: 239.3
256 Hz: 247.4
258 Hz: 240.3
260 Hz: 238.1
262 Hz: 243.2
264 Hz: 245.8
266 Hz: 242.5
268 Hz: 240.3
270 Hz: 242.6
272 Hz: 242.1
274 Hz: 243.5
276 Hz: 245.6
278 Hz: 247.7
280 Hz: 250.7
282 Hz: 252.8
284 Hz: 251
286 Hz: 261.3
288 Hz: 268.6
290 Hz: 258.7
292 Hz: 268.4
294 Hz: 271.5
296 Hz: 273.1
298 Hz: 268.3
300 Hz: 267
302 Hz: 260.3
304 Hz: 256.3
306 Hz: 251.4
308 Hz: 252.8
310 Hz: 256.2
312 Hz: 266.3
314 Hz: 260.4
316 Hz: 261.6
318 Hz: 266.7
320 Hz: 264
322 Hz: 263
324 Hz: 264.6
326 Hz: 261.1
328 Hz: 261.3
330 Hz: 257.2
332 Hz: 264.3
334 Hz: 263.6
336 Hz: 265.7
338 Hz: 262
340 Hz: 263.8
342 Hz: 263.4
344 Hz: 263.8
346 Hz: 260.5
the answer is -0.014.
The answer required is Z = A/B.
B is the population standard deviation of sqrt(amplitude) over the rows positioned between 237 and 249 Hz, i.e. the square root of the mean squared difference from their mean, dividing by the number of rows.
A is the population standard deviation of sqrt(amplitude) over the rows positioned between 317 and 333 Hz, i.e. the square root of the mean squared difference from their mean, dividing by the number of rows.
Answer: 0.61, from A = 0.08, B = 0.138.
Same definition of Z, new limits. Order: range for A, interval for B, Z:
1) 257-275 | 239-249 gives 0.66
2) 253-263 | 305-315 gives 0.63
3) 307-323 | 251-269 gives 1.53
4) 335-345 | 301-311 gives 0.37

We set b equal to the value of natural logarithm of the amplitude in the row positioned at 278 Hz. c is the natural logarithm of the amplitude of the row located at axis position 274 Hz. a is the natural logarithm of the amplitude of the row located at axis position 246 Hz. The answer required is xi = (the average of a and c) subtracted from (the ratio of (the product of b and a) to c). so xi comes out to 0.02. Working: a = 5.51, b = 5.51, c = 5.50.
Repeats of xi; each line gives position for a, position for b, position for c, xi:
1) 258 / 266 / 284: -0.06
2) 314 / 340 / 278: 0.09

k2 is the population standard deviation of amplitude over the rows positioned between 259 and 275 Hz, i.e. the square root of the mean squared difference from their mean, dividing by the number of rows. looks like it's 2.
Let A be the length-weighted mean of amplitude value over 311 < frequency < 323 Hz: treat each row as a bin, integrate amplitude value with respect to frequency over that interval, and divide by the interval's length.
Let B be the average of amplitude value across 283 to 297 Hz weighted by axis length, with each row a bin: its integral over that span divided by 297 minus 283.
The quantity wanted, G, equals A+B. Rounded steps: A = 264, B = 264.7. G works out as 528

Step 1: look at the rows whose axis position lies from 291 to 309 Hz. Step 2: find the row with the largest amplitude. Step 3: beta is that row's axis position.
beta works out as 296 Hz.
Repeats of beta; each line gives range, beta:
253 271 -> 256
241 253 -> 244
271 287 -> 286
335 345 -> 336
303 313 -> 312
